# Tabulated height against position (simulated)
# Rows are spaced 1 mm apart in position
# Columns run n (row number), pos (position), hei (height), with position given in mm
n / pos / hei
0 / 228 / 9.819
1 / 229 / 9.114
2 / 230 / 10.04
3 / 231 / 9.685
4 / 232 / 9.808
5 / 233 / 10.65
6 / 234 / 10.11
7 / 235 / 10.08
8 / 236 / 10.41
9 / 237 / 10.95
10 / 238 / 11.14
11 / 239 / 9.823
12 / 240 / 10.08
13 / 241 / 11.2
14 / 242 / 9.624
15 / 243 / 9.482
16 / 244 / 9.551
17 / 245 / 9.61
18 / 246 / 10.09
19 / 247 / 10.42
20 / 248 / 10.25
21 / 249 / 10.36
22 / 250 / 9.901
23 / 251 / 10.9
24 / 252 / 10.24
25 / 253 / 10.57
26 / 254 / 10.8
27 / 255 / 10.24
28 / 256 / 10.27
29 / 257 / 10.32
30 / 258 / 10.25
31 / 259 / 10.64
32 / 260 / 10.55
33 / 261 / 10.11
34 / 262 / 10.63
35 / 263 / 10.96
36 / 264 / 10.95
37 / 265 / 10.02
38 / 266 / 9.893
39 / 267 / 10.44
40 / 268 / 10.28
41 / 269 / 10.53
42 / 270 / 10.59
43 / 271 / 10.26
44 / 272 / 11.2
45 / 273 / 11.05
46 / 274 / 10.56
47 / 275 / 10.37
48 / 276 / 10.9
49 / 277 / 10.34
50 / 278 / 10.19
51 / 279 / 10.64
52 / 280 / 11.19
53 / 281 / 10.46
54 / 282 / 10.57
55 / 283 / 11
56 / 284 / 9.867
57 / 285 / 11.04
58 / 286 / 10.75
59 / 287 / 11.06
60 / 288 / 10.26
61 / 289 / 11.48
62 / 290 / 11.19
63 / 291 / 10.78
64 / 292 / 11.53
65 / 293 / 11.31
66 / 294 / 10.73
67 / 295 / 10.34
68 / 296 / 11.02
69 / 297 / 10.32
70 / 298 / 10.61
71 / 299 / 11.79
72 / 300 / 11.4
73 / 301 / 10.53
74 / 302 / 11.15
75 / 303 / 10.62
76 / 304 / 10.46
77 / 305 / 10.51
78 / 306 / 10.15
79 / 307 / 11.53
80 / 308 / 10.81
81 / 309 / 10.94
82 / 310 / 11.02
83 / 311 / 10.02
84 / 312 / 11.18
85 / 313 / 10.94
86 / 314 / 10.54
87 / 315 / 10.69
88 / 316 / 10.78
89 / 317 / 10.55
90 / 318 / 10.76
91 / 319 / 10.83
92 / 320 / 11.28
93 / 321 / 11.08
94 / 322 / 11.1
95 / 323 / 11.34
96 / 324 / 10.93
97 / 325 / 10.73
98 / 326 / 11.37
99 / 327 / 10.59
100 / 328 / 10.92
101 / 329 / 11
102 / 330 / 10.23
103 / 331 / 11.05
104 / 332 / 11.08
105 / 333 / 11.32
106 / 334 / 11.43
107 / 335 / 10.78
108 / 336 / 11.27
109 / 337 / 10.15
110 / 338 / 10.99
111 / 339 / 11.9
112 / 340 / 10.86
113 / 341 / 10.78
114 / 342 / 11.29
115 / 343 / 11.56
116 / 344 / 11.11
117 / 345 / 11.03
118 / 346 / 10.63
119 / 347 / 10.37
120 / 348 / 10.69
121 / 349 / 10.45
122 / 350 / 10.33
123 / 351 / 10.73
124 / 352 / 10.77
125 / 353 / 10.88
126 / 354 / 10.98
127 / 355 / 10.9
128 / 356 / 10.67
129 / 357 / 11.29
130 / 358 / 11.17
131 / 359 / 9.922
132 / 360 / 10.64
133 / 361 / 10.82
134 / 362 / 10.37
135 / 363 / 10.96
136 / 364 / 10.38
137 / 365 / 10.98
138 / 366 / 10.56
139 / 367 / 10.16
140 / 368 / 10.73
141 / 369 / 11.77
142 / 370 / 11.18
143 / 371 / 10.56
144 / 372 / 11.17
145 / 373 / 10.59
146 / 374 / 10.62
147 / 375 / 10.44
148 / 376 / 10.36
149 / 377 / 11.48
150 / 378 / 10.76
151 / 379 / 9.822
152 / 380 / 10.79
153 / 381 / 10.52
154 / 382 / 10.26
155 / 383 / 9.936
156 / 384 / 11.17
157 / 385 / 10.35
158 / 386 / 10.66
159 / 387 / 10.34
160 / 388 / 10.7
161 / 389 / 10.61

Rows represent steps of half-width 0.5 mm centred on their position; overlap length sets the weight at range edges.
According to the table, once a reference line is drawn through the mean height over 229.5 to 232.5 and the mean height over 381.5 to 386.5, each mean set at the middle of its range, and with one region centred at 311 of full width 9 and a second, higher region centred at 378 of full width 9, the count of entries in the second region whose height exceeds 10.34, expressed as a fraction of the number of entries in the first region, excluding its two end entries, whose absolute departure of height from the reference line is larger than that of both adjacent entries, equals 3.50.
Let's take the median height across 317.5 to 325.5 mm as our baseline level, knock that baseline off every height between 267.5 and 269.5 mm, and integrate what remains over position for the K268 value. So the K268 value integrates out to -1.2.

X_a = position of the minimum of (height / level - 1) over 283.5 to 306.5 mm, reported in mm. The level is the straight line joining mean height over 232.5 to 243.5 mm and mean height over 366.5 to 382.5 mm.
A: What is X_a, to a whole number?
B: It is 284 mm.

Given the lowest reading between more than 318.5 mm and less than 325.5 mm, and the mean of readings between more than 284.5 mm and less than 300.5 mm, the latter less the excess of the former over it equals 11.2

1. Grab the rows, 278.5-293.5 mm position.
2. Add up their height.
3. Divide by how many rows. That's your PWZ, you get 10.9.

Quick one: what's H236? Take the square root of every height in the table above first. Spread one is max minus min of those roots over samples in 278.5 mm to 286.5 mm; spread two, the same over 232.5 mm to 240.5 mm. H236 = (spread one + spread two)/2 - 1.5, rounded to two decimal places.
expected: -1.30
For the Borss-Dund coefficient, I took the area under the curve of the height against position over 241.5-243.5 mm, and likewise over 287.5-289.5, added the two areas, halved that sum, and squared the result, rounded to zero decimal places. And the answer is 417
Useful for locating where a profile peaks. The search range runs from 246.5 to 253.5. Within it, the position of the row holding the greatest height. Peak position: 251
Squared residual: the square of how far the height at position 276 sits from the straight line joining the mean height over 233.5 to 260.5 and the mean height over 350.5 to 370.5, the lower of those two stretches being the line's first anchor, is 0.23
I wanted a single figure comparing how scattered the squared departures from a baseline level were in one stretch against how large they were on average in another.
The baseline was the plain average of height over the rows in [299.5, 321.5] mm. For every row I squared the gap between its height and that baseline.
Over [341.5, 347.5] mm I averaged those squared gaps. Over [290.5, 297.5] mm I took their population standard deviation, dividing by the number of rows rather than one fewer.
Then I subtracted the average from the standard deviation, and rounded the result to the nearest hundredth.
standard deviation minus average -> -0.02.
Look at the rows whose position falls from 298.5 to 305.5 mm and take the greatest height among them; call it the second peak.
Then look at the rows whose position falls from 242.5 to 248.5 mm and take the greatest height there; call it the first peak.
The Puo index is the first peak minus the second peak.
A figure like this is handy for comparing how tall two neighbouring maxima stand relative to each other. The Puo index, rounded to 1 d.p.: -1.4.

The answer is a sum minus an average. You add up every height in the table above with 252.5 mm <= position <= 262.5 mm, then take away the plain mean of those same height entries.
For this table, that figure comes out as 94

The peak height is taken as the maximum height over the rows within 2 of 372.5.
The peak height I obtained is 11.17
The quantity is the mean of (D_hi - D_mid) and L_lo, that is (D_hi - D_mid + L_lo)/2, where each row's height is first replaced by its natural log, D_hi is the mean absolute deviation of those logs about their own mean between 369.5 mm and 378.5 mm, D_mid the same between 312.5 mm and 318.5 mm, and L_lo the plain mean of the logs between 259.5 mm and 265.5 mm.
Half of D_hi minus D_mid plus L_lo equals 1.19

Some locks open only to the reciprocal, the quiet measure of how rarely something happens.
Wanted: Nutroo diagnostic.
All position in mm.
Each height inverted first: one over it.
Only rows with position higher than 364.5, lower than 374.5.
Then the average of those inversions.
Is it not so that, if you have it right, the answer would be 0.0925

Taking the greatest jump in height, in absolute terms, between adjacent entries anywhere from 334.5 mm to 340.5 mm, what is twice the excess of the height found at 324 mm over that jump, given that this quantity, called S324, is 19.6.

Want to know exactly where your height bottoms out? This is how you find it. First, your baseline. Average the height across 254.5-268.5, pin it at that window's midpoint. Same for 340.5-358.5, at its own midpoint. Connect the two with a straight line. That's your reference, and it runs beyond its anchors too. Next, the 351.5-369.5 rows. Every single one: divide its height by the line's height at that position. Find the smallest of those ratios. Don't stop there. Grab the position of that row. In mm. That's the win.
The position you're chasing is 359 mm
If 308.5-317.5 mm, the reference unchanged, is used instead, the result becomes 311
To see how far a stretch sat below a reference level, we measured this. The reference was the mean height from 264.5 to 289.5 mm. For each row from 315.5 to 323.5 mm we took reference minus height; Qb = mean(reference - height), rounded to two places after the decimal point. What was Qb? -0.37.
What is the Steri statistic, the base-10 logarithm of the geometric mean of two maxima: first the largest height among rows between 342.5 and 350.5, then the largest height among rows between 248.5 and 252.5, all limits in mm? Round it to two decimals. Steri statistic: 1.05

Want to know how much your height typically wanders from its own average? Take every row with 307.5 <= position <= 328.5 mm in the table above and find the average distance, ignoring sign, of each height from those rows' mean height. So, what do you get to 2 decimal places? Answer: 0.23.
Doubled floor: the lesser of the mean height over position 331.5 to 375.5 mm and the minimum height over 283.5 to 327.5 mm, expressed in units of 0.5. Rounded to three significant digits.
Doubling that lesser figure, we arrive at 19.7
